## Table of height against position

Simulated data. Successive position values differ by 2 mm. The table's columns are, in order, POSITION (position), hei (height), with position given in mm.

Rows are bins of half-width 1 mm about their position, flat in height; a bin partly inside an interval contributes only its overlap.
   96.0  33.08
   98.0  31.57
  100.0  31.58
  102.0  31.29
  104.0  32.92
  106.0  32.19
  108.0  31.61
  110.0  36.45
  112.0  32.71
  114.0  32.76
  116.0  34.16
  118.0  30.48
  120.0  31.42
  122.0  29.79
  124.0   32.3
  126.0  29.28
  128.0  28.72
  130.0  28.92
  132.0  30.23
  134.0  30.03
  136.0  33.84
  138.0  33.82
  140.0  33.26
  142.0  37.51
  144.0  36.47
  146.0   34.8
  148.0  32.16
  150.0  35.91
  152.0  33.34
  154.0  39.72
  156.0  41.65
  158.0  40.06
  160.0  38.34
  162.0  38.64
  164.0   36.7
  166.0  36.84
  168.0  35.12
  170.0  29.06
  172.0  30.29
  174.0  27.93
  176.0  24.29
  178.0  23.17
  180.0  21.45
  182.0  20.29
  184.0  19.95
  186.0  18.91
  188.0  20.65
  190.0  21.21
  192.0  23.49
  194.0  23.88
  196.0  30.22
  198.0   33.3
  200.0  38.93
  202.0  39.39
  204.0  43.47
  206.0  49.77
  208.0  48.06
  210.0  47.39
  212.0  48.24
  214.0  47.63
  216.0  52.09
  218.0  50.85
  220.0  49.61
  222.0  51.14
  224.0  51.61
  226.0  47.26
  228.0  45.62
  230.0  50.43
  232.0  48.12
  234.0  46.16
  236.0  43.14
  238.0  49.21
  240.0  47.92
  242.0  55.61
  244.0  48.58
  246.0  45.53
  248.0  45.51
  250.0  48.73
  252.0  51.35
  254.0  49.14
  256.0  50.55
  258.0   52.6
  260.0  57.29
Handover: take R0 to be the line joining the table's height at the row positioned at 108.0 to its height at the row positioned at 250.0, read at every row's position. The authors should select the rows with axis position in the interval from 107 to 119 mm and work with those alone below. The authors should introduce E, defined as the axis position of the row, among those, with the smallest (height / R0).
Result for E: 118.0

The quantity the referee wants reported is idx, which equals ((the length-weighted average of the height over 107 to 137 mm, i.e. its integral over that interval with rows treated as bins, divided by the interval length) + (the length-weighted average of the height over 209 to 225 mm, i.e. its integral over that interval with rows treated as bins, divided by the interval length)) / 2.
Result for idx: 40.7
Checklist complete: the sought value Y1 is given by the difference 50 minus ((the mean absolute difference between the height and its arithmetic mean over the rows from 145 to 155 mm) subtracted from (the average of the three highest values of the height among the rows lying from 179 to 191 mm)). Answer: 31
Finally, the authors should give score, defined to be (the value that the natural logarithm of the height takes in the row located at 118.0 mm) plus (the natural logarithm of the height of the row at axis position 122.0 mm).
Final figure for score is 6.8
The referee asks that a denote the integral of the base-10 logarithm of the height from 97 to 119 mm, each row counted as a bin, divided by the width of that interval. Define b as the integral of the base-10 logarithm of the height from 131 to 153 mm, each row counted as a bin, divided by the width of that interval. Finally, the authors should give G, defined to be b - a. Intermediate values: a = 1.51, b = 1.53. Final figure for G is 0.02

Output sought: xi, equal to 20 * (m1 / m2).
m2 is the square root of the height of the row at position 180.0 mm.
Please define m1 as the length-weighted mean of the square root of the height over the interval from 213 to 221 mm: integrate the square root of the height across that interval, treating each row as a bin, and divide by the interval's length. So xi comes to 30.5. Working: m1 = 7.1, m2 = 4.63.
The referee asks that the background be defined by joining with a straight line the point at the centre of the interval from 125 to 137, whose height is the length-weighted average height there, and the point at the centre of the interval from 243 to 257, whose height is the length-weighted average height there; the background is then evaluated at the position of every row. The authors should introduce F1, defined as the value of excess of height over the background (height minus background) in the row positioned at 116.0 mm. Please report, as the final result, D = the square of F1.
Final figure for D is 40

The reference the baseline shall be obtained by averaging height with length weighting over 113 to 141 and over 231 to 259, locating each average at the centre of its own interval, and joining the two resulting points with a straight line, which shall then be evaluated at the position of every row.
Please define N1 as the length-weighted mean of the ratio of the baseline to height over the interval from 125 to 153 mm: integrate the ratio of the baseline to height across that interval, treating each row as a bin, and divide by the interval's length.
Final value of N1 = 1.02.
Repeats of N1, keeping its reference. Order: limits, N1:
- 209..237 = 0.94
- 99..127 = 0.92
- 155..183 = 1.26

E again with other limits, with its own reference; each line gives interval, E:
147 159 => 148.0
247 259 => 248.0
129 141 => 130.0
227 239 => 236.0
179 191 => 186.0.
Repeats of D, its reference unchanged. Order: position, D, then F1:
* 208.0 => 36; 6.0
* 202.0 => 3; -1.7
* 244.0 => 1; 1.0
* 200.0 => 3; -1.9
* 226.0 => 6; 2.5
